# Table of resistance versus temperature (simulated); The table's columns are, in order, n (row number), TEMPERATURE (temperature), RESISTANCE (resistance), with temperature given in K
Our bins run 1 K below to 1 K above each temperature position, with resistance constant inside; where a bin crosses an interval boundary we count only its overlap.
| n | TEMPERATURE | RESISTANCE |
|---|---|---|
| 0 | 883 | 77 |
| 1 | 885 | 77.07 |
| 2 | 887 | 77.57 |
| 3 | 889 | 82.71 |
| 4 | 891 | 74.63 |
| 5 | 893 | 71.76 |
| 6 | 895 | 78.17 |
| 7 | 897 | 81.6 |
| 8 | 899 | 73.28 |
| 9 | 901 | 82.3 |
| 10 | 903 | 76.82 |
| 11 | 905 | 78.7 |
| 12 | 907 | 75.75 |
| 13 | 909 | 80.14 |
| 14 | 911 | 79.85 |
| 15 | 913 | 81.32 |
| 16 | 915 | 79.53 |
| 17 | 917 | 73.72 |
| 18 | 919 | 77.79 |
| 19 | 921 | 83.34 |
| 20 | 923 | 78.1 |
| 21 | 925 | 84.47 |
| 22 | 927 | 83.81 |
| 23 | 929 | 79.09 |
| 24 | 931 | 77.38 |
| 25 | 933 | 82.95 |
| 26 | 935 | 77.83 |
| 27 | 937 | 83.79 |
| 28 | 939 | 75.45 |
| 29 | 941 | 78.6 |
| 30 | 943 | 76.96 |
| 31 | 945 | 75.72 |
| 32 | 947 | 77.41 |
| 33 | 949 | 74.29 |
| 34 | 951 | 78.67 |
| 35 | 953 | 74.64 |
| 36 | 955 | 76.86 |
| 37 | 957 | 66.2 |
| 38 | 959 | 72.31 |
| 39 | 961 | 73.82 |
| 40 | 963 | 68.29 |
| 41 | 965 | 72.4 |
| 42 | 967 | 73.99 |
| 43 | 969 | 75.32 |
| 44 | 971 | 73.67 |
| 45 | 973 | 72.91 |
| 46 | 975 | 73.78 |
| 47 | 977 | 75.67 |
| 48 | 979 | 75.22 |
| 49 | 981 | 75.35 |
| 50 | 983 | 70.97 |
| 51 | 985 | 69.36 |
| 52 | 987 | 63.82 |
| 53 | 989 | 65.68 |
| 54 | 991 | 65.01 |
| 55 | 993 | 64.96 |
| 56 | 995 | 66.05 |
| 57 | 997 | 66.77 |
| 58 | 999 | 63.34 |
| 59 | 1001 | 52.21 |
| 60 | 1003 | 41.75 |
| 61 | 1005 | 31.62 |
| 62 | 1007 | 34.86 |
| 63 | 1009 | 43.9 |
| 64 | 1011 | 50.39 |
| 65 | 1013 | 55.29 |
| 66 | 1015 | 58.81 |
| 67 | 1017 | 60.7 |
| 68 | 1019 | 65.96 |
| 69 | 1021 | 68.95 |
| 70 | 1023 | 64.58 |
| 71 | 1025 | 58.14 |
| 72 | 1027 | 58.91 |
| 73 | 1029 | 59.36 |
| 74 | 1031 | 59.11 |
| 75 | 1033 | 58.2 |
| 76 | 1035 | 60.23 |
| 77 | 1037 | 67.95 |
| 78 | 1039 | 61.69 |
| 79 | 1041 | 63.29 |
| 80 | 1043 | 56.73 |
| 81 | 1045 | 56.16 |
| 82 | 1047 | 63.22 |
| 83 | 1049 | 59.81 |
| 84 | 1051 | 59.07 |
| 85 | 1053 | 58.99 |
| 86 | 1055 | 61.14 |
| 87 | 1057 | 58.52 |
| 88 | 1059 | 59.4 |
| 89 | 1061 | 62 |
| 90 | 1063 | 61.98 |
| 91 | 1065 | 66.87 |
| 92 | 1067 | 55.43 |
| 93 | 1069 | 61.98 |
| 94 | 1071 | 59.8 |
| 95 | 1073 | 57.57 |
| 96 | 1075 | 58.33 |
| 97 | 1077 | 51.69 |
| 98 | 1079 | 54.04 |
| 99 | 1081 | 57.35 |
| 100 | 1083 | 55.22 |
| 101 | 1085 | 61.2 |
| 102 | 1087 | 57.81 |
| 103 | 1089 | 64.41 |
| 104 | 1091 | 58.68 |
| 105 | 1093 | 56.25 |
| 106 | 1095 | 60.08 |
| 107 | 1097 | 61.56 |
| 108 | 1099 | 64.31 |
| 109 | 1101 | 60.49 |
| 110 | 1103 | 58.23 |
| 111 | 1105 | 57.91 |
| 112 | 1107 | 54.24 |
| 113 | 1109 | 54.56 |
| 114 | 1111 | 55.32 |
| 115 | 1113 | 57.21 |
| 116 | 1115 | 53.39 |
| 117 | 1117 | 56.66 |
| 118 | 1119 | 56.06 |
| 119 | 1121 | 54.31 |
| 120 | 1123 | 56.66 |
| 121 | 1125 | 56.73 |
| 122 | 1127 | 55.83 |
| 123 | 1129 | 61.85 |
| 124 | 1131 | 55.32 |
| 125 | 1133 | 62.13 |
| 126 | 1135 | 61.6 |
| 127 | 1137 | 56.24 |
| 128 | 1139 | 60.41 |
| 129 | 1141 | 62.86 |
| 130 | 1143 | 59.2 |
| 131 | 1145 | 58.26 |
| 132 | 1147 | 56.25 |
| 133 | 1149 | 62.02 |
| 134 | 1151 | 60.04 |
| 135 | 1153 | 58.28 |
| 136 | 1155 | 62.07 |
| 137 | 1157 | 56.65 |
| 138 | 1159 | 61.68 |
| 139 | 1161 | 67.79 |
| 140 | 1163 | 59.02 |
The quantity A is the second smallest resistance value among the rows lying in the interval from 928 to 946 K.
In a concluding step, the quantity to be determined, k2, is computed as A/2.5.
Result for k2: 30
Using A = 75.72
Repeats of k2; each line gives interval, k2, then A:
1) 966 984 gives 29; 72.91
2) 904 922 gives 30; 75.75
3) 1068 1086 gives 22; 54.04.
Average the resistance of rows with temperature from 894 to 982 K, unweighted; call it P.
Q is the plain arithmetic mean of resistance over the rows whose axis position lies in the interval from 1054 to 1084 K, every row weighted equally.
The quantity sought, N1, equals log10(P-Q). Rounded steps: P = 77.0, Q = 59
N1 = 1.3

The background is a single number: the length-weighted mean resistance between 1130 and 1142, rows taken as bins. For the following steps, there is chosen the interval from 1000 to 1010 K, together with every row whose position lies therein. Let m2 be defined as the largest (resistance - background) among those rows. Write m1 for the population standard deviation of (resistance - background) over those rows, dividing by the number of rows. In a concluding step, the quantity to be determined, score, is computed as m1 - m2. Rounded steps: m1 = 7.2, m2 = -8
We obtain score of 14.8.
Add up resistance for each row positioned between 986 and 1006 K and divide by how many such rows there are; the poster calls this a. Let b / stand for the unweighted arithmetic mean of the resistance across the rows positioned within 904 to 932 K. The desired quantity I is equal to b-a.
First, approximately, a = 58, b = 79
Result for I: 21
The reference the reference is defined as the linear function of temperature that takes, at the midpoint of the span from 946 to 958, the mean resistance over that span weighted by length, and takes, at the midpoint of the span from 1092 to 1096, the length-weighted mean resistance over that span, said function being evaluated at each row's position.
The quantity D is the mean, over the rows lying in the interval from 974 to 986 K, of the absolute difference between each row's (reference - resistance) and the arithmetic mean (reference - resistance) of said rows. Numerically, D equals 1.9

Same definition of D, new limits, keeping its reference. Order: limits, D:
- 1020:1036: 2.6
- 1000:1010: 6.0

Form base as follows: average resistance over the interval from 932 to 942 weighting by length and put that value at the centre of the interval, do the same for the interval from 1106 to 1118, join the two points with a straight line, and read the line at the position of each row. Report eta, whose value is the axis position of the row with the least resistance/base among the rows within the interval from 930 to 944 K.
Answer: 939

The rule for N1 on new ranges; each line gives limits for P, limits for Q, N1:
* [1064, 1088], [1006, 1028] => 0.2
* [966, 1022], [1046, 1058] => 0.4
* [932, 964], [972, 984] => 0.3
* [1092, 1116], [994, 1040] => 0.0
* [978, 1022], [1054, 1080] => -0.3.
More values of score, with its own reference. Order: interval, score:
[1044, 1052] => -0.9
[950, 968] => -15.2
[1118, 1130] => 0.3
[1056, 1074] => -4.0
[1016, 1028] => -5.3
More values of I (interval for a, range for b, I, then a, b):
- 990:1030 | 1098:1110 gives 2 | 57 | 58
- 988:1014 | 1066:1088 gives 3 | 54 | 57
